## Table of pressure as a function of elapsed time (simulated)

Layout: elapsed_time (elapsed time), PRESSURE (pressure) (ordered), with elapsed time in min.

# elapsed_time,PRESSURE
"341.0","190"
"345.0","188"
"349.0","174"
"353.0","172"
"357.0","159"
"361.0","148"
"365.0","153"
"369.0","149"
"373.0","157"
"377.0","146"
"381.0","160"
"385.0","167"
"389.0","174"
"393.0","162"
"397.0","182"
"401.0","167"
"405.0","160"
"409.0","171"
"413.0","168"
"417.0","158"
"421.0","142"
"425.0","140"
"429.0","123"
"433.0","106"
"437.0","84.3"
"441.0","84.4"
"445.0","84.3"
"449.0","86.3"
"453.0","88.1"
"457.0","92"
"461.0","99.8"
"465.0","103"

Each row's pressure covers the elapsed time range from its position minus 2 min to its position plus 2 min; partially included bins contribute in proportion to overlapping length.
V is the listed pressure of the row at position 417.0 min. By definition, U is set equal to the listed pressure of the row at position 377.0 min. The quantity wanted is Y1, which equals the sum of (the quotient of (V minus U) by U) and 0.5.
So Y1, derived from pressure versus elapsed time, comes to 0.58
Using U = 146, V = 158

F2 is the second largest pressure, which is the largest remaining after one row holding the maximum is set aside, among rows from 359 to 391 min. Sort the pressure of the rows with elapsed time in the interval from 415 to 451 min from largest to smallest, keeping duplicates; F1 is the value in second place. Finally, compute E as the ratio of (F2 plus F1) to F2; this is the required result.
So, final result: 1.85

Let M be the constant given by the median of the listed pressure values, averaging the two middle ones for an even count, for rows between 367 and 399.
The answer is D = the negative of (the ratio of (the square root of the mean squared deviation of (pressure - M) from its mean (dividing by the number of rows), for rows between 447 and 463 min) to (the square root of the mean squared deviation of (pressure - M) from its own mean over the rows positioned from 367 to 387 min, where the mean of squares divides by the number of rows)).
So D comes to -0.7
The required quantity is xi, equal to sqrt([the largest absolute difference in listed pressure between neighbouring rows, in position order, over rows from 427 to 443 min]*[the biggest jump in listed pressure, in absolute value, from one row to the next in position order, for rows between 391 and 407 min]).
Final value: 20.8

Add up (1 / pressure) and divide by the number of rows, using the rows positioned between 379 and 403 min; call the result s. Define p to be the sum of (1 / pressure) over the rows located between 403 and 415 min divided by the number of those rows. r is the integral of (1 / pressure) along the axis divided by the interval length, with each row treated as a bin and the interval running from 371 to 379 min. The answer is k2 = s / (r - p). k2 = 10.0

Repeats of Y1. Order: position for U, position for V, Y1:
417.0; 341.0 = 0.70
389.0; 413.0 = 0.47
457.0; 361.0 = 1.11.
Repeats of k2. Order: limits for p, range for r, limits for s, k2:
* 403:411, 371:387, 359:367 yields 21.1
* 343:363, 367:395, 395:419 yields 19.1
